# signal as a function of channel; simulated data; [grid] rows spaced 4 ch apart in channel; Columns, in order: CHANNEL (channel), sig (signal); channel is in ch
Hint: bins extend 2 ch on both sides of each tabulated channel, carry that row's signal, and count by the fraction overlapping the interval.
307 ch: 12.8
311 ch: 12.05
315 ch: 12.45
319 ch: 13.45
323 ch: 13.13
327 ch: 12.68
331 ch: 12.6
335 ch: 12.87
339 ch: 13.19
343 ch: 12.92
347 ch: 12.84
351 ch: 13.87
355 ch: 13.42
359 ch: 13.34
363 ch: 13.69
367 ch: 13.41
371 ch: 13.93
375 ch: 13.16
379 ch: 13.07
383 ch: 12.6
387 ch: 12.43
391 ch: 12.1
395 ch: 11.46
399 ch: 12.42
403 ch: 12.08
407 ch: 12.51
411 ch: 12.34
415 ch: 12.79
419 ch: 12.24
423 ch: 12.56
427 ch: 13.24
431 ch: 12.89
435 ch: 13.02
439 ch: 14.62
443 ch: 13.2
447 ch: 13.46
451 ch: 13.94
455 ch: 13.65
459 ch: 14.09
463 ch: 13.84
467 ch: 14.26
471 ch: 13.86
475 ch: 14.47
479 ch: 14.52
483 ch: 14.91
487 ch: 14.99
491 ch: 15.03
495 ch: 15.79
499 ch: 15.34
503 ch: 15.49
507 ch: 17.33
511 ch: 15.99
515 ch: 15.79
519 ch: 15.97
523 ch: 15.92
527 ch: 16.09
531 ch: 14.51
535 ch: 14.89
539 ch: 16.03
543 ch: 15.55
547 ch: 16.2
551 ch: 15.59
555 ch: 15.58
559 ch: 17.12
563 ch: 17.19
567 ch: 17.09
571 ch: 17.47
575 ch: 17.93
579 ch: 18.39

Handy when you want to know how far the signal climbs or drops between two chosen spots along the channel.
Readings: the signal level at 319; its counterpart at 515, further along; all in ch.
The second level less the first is 2.3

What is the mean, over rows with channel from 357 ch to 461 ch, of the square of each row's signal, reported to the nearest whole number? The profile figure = 170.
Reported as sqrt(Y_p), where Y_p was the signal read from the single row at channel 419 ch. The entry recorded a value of 3.50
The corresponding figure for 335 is 3.59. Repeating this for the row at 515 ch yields 3.97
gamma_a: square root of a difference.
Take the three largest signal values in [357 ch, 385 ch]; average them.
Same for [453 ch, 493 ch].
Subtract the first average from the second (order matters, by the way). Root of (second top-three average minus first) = 1.1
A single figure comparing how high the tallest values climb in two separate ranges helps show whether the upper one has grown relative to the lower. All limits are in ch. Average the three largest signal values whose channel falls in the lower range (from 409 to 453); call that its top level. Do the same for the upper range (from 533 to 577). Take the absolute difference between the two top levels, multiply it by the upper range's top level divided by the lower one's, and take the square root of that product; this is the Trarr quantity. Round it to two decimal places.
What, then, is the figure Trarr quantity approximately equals 2.10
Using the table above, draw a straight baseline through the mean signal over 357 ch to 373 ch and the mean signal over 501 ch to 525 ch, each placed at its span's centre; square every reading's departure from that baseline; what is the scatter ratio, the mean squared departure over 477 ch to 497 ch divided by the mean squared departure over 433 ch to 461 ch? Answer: 0.3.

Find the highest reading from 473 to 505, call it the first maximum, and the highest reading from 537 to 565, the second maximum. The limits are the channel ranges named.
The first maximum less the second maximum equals -1.4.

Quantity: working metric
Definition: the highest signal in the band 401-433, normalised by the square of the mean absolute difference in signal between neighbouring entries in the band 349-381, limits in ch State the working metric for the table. 101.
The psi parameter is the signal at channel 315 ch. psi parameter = 12.45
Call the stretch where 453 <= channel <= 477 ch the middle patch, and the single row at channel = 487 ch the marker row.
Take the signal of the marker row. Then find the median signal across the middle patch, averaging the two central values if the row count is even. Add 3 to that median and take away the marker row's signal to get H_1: 2.0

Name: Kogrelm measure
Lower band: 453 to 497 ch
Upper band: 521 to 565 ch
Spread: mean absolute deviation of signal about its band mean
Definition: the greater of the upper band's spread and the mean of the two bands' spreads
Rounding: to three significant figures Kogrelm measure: 0.596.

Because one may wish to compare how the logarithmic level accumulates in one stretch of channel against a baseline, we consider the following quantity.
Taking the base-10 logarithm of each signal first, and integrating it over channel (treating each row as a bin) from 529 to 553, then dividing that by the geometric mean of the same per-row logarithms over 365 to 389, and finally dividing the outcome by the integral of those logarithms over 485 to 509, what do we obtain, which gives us 0.891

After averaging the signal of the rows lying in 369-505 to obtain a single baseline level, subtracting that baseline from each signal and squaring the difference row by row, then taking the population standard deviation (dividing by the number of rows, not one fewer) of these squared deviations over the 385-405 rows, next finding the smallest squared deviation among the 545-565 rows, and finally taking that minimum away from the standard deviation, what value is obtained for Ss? -3.0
